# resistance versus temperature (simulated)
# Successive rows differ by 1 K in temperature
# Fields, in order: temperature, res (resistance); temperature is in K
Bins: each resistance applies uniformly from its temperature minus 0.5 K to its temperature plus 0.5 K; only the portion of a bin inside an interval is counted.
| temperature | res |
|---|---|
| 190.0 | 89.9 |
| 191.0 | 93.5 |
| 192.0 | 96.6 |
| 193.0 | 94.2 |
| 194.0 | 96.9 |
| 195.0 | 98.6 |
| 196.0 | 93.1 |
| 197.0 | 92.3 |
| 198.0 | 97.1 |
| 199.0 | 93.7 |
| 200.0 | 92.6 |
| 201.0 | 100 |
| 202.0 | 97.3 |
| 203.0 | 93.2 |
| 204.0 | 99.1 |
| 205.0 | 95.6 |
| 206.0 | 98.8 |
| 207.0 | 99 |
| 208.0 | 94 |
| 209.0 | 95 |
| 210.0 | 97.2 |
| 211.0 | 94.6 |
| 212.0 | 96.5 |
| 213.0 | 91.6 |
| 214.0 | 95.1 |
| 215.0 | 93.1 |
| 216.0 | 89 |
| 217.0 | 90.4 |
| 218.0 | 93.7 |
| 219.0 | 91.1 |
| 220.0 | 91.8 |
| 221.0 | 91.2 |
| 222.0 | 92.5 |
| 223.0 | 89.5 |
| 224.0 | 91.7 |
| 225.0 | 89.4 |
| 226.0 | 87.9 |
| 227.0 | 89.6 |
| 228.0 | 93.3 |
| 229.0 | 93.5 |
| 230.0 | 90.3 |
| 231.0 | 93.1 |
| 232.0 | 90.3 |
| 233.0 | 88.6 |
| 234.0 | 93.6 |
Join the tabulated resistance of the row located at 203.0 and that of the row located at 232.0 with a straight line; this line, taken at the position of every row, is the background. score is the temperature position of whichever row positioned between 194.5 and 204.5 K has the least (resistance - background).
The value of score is 197.0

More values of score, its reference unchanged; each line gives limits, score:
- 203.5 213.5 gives 213.0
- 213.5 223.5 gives 216.0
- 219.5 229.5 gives 226.0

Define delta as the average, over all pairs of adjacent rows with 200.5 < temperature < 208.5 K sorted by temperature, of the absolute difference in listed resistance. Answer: 3.5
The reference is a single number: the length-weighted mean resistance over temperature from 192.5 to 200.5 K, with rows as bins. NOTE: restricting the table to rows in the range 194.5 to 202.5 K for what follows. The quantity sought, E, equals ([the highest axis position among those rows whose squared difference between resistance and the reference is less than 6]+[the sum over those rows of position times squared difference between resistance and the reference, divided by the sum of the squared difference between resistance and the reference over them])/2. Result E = 199.5 K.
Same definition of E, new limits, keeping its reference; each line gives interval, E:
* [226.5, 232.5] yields 230.2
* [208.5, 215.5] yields 213.7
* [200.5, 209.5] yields 206.5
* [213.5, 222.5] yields 220.0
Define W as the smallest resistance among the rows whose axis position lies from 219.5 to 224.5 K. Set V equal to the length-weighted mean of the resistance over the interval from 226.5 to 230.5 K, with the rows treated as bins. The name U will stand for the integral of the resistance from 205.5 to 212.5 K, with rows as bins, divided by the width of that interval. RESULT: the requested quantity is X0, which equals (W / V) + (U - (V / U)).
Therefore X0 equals 96.5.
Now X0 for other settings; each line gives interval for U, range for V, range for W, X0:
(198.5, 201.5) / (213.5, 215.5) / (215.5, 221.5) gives 95.4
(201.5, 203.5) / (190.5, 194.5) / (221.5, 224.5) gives 95.2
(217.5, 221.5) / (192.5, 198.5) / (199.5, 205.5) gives 91.9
